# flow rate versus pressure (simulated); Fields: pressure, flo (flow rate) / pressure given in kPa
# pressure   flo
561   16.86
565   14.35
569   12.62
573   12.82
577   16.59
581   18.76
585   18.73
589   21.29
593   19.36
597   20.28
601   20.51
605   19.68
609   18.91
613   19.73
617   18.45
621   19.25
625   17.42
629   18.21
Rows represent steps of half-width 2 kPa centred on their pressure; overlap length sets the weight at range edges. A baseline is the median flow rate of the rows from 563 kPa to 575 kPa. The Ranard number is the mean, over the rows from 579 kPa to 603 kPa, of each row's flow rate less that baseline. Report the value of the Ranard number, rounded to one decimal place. 7.0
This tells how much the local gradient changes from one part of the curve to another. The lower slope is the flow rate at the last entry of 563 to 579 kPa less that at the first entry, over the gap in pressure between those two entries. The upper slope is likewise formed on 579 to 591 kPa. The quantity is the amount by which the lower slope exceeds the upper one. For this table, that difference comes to -0.13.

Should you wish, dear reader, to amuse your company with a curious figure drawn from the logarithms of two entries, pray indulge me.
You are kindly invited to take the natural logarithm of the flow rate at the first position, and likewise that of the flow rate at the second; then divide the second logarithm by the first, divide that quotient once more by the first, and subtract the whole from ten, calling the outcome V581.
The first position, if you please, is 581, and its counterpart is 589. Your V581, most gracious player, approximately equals 9.64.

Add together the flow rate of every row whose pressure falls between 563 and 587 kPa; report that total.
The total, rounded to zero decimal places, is 94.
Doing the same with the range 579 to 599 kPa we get 98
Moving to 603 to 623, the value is 96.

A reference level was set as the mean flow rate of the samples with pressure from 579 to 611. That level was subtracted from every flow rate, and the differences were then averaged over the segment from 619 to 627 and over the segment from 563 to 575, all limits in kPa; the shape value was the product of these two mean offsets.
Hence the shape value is 8.7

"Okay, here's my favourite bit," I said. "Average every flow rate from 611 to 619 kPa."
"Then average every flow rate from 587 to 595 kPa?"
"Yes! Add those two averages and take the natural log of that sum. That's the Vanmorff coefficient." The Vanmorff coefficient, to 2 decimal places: 3.67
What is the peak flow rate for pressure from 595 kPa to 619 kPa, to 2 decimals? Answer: 20.51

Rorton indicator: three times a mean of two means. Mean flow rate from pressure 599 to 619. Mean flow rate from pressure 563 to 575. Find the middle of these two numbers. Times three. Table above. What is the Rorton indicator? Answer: 49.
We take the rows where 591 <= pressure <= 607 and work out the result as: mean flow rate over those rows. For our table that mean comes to 20.0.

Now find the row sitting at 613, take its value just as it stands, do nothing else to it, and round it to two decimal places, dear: 19.73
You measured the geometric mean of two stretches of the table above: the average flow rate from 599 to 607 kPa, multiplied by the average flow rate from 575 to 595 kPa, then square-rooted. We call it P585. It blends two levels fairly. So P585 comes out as 19.5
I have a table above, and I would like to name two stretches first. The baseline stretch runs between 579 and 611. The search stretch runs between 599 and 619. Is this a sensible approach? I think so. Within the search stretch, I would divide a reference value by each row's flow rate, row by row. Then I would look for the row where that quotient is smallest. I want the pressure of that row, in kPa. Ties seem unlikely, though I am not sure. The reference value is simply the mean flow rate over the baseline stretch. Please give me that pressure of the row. 601 kPa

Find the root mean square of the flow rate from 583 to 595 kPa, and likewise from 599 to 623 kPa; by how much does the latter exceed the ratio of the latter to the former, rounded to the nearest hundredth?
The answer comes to 18.45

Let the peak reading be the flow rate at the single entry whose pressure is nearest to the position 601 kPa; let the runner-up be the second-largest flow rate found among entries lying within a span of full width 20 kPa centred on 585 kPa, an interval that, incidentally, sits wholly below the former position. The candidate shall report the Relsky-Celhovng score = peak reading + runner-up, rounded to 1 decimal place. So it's 39.9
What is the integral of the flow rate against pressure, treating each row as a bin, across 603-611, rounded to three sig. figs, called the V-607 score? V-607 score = 154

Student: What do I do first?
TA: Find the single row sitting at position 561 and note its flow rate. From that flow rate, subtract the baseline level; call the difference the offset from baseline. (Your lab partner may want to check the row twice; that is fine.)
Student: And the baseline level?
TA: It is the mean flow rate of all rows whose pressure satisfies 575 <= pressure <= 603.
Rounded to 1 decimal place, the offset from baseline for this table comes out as -2.5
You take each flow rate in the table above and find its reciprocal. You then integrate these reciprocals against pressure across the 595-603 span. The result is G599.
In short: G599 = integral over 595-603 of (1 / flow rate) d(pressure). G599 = 0.39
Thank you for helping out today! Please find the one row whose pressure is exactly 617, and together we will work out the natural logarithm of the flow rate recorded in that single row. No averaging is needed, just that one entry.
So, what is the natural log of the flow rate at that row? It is 2.92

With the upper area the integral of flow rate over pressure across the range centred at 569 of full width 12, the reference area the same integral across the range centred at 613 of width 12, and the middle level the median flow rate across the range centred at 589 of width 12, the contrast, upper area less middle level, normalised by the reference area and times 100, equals 61.2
